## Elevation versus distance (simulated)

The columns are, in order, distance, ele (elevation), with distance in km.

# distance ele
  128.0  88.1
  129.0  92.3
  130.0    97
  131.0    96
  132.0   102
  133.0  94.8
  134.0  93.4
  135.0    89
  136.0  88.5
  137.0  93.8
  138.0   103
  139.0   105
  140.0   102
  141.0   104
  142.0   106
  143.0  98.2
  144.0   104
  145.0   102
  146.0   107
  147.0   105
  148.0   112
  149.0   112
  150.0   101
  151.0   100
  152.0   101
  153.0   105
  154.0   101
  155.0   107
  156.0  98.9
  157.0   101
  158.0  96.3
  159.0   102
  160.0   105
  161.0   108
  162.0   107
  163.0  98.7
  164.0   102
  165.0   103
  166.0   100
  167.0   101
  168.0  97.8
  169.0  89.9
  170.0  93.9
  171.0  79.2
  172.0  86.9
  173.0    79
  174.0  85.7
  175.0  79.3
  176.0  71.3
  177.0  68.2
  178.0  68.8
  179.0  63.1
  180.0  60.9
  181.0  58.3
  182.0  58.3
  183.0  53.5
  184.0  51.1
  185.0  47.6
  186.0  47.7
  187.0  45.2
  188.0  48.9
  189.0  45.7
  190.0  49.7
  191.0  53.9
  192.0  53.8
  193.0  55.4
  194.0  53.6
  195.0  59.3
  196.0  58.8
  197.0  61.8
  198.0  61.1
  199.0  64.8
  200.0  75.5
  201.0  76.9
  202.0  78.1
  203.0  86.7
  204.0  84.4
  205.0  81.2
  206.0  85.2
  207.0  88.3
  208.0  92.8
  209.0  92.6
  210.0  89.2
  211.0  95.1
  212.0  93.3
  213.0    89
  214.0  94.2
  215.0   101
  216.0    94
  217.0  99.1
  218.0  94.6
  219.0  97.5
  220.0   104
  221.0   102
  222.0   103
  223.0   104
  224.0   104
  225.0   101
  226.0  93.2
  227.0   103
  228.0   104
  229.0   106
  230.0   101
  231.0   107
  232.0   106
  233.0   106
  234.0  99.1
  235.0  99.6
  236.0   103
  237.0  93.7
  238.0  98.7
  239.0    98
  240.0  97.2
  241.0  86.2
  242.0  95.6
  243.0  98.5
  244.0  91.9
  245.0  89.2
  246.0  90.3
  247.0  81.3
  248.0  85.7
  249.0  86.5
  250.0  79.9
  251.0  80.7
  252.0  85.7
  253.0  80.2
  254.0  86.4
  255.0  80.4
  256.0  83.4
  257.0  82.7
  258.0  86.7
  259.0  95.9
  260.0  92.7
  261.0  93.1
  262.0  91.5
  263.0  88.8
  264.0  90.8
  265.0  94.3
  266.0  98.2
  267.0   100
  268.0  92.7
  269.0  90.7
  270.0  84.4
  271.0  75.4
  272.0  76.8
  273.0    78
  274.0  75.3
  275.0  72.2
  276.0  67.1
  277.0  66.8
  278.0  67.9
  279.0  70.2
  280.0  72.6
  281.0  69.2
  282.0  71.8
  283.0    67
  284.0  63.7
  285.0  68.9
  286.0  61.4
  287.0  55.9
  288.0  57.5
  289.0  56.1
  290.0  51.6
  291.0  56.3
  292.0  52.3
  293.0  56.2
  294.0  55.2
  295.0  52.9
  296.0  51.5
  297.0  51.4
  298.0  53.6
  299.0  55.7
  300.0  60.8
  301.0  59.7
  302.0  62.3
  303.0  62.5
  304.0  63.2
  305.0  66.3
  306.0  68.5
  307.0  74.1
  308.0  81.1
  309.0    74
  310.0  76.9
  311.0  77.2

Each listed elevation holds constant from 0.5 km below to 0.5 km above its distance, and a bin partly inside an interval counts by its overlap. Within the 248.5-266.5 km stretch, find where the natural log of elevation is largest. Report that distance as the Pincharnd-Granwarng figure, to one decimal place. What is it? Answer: 266.0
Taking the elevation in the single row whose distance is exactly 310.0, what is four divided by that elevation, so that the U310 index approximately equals 0.052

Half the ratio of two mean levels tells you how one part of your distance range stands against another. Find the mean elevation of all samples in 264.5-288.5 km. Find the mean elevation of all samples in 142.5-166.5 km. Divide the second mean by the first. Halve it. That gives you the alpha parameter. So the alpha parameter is 0.69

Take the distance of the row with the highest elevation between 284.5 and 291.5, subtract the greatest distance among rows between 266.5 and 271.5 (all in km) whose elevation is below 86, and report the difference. 14 km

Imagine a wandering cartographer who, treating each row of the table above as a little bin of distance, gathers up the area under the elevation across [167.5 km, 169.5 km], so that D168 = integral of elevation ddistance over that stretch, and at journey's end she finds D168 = 188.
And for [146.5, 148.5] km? 217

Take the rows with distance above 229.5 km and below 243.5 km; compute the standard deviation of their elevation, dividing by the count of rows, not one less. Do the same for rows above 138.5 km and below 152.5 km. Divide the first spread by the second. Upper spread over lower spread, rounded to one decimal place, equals 1.3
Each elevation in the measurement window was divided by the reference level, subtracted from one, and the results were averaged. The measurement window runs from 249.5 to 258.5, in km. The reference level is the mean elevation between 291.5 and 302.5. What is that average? -0.5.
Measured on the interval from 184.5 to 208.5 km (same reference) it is -0.2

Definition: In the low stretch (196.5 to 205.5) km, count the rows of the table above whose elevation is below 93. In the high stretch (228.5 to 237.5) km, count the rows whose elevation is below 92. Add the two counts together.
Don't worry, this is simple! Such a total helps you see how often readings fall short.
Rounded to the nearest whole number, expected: 9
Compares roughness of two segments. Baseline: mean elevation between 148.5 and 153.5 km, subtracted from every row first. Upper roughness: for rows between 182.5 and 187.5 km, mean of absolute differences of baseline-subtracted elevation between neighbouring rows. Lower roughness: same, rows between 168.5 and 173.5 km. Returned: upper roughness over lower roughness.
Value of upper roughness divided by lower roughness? 0.2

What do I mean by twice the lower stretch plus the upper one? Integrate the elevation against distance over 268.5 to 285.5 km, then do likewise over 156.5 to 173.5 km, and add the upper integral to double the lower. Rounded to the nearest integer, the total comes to 4539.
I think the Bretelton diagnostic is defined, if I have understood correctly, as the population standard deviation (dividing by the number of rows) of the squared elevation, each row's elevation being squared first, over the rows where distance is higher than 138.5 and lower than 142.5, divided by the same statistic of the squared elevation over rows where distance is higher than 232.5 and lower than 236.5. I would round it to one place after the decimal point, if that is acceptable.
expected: 0.5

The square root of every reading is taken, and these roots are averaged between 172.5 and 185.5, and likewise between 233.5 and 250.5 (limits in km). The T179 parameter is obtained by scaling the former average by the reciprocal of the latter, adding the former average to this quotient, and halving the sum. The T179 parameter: 4.4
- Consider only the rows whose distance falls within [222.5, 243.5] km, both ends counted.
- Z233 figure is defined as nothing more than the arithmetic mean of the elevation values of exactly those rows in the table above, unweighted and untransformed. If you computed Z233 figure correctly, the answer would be 100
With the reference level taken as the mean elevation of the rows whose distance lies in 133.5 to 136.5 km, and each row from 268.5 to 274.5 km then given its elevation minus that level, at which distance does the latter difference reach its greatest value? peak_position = 269.0 km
